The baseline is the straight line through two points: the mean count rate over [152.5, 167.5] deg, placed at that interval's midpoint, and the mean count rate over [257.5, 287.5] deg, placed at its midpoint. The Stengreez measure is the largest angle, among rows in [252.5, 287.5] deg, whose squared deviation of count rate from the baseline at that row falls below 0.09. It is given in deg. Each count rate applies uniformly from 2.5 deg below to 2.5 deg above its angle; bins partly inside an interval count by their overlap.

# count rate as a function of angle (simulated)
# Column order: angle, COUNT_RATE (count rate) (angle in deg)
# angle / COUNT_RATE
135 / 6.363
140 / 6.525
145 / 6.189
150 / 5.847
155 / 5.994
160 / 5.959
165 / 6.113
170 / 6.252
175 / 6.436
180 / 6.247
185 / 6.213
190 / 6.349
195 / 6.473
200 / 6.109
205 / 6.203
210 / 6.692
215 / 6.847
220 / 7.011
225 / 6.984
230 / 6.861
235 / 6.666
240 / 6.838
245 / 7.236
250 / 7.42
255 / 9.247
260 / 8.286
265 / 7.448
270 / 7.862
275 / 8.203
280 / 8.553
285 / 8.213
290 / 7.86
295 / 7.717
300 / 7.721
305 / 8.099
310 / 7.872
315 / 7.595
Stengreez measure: 285 deg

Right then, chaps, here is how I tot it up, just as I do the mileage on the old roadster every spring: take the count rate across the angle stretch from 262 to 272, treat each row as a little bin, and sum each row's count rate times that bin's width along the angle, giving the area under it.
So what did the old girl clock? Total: 77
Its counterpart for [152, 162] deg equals 60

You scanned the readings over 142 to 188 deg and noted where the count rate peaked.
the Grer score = 175 deg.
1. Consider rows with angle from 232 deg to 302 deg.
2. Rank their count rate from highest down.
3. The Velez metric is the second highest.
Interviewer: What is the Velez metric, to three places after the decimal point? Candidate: 8.553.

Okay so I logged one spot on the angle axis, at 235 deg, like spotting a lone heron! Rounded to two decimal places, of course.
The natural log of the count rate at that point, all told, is 1.90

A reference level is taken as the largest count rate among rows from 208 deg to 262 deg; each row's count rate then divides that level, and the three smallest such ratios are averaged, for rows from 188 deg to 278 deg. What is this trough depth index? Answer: 1.08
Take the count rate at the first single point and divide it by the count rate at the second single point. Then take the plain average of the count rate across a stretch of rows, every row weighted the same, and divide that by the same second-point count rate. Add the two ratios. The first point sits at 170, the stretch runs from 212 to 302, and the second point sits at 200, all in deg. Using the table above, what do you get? 2.27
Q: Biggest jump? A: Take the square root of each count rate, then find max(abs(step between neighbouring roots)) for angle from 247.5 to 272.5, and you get 0.32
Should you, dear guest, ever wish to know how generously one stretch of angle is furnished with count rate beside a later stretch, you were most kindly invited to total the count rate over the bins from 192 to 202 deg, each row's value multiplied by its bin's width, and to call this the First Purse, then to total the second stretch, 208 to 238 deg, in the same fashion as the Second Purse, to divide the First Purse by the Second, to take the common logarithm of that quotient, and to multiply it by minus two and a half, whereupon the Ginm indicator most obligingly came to 1.3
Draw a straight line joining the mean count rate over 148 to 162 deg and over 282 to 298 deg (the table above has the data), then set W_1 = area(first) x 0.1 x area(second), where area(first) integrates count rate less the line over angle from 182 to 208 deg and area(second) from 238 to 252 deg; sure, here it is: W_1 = 1.0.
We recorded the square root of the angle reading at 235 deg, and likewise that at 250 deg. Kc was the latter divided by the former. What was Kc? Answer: 1.06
